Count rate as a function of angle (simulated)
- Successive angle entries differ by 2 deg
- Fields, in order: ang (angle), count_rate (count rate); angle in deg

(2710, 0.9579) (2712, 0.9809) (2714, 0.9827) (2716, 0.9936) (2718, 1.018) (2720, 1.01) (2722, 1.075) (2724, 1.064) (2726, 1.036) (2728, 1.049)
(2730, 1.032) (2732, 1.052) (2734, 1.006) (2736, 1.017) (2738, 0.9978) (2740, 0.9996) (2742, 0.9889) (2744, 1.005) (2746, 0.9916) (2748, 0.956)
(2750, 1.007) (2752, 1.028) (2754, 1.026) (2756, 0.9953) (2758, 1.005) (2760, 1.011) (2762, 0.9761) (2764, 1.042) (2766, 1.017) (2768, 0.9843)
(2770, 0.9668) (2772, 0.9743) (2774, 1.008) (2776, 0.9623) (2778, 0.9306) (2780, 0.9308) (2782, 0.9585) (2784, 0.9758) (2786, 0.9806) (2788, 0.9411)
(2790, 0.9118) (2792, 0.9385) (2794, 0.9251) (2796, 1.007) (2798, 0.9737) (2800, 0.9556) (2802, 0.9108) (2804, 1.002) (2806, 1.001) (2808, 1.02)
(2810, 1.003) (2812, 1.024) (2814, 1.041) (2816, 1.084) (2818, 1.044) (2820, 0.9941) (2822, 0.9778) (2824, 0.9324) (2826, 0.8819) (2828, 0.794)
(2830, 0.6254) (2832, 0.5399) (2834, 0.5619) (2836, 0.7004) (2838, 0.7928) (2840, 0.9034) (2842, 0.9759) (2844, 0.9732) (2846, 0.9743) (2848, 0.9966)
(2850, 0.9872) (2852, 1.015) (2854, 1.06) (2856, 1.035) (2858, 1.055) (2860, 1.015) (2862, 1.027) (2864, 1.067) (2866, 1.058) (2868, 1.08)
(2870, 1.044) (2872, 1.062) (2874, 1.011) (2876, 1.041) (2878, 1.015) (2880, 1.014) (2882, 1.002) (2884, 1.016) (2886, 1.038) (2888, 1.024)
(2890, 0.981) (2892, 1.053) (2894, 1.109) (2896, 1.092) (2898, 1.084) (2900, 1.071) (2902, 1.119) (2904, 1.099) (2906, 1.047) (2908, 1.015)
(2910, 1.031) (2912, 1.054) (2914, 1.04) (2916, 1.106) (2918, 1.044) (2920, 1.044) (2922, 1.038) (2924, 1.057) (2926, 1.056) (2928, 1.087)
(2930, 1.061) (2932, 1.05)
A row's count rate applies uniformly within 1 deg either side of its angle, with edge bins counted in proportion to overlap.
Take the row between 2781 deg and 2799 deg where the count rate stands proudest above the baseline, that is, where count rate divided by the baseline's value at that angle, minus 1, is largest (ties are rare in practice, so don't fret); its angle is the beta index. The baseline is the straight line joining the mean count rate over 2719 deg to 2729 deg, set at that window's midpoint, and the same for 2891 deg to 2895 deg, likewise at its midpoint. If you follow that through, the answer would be 2796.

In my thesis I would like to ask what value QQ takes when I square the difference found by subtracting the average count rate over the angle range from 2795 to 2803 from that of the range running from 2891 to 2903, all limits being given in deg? 0.016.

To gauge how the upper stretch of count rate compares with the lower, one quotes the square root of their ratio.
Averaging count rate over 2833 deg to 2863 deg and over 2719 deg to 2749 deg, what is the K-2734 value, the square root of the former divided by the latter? 0.96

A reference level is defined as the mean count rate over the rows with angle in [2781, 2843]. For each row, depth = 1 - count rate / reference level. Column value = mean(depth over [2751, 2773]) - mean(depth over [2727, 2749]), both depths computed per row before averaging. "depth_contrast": 0.01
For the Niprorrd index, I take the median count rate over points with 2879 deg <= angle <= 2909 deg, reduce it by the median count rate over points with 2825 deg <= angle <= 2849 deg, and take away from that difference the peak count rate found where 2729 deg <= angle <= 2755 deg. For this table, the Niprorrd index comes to -0.84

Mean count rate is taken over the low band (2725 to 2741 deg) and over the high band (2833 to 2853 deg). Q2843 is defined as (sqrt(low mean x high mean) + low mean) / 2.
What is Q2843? 0.99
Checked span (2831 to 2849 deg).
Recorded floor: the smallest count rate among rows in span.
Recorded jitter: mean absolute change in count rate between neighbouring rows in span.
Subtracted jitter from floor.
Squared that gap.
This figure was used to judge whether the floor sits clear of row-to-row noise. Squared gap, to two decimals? 0.23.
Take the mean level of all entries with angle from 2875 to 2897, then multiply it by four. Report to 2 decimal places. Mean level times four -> 4.14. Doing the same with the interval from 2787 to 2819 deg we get 3.95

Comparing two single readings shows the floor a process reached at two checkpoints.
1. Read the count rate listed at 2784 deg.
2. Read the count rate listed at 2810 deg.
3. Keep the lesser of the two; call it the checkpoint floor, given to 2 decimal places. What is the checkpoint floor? 0.98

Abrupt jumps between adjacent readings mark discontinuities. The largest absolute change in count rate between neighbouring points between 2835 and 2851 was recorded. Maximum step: 0.111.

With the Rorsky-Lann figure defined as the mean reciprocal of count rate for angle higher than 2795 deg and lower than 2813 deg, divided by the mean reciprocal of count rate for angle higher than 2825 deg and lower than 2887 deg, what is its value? 0.93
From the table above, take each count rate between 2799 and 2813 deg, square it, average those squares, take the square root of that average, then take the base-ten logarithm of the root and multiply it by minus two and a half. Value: 0.012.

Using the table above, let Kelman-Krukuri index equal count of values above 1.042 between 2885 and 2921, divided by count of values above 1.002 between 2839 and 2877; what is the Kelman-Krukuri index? 0.9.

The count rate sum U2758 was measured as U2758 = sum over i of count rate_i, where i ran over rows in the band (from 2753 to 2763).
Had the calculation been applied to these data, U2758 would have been 5.01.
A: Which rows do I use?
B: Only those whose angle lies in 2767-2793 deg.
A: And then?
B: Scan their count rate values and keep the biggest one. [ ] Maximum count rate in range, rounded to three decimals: 1.008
